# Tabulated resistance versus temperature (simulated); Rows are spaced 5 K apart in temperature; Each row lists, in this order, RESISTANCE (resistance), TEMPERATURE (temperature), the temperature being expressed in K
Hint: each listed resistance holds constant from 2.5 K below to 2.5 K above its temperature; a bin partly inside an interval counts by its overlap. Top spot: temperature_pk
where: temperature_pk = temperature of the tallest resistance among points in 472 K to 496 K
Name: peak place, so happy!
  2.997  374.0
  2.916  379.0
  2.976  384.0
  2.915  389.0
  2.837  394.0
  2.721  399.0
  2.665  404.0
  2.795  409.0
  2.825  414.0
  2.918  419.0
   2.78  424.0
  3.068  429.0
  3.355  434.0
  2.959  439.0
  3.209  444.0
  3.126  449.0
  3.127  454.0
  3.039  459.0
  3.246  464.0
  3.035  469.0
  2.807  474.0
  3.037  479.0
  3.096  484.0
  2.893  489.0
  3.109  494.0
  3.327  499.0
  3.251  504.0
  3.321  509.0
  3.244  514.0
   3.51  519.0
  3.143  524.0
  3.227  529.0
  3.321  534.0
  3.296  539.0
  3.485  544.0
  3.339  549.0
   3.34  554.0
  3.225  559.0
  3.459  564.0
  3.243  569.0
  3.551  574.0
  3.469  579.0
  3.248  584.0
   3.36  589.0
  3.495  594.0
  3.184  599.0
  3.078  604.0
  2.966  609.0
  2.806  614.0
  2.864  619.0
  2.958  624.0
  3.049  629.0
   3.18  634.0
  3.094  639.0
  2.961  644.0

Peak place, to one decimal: 494.0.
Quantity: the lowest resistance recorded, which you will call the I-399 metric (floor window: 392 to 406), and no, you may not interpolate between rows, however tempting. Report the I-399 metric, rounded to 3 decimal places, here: 2.665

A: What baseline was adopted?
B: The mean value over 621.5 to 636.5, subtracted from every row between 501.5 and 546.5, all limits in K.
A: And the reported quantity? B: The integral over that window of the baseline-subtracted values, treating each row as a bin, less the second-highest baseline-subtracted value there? 11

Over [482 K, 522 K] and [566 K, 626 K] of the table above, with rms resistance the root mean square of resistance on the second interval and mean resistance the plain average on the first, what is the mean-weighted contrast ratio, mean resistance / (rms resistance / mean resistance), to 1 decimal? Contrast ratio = 3.2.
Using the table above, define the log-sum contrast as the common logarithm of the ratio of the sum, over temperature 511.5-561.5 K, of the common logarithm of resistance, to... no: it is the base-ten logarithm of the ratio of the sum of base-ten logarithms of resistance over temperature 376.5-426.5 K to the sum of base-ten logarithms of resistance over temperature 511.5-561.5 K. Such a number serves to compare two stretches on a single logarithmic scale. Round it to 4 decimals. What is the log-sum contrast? -0.0606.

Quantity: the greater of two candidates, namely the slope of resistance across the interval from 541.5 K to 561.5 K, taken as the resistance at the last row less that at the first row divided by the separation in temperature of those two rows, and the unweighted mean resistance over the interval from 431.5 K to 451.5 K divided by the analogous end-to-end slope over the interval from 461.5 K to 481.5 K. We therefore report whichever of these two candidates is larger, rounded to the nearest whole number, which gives 0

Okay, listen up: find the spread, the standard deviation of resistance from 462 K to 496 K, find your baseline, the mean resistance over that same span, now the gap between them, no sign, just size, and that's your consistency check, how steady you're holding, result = 2.9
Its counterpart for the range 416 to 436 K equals 2.8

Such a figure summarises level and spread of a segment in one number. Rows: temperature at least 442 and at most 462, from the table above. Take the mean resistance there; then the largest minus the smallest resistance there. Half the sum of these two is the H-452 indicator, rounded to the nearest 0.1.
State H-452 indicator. 1.6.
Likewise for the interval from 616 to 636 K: 1.7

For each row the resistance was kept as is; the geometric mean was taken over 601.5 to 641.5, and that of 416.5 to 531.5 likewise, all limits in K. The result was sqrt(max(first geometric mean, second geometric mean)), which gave 1.77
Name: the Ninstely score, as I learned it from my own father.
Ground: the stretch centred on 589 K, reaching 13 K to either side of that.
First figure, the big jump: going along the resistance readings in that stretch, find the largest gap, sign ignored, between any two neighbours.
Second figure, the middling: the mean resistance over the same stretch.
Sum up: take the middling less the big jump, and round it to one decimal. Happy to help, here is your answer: 3.0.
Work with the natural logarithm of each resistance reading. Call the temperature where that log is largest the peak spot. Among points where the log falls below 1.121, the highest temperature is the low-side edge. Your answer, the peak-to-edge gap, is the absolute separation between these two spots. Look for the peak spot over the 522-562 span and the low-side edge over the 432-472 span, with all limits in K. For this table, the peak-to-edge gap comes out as 75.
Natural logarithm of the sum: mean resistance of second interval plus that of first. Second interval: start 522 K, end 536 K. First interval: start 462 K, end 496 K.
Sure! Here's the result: 1.83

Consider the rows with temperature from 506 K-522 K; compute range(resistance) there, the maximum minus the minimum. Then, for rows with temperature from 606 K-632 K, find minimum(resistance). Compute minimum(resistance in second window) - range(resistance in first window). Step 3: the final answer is 2.5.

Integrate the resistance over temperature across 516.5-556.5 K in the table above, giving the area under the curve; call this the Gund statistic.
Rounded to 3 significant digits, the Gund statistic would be 133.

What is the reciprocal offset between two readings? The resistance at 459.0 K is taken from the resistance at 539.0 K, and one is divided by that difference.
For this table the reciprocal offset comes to 3.9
